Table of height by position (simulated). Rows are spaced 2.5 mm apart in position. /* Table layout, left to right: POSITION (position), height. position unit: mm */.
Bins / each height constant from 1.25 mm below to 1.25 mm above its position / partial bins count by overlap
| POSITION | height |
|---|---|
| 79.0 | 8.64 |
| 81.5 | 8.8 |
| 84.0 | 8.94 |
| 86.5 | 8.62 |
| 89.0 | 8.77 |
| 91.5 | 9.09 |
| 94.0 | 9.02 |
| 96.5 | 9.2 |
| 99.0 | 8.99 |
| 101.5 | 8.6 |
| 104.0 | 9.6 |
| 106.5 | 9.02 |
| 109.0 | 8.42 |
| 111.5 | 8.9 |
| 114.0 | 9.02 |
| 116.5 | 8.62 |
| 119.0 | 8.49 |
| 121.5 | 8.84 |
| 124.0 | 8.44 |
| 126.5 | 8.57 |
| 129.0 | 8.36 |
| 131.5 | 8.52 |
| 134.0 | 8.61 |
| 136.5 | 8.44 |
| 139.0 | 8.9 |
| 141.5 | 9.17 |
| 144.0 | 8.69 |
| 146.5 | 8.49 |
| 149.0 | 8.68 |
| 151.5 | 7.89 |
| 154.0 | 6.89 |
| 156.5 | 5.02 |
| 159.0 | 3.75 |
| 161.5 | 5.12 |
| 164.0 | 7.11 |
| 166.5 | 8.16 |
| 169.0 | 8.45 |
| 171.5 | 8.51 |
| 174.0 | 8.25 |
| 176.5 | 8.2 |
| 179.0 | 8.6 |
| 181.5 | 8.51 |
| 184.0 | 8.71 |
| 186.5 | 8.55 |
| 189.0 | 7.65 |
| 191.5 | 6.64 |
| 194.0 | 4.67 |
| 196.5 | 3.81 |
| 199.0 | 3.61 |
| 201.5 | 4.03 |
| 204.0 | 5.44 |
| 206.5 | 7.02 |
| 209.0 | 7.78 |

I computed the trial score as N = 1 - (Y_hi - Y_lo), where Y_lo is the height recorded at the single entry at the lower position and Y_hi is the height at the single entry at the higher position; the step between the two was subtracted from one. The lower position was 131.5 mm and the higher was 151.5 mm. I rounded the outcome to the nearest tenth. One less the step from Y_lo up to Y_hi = 1.6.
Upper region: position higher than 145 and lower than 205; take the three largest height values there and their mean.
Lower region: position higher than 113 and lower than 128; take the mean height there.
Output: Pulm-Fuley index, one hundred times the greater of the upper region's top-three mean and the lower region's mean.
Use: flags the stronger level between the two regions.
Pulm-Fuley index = 866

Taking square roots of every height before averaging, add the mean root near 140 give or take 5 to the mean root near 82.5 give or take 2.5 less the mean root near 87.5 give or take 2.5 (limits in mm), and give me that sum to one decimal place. 3.0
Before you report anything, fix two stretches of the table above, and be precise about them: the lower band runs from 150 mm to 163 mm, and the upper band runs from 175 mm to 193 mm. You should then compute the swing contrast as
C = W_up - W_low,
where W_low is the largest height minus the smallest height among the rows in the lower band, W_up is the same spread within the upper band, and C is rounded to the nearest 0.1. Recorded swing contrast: -2.1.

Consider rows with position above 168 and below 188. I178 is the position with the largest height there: 184.0 mm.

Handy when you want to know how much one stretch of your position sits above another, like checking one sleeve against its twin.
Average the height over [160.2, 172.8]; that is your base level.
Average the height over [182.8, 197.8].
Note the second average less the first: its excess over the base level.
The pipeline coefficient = -0.80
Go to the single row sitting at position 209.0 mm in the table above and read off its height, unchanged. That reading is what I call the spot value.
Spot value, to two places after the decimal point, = 7.78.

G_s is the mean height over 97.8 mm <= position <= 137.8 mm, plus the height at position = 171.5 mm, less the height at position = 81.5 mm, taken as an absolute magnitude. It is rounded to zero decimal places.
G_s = 8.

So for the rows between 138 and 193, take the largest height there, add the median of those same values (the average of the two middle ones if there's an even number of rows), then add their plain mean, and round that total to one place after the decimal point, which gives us 25.2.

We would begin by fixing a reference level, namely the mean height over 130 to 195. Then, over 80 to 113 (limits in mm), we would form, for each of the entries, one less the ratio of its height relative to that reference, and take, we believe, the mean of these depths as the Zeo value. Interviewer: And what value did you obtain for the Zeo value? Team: -0.16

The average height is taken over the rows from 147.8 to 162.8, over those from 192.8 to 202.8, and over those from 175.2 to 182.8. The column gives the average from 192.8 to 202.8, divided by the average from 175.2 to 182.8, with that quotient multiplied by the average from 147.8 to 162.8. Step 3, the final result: 3.0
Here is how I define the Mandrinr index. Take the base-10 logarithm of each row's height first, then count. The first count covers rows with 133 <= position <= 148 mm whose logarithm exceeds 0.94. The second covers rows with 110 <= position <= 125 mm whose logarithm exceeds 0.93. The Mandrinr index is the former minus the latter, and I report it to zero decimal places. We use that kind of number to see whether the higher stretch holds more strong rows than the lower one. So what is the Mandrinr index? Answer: -2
